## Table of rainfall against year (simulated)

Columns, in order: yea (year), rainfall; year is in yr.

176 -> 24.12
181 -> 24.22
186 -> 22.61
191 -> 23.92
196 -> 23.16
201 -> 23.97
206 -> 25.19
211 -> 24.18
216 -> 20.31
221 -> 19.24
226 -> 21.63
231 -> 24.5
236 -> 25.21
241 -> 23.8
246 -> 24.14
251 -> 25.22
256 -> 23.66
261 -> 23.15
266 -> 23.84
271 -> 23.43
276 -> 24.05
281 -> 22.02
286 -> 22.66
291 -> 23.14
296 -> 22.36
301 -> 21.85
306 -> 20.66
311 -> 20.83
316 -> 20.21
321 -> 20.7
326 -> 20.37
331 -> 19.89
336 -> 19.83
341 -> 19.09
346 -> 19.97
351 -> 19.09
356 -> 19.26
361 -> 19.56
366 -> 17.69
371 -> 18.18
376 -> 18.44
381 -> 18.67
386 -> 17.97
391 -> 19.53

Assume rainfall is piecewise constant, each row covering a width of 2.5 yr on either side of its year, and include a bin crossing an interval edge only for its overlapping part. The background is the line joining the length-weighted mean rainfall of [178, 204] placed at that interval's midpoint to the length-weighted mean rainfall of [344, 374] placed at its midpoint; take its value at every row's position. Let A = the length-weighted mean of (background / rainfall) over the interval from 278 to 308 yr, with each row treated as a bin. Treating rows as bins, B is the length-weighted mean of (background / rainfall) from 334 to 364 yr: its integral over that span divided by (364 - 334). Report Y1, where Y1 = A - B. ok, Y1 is -0.05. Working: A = 0.938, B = 0.99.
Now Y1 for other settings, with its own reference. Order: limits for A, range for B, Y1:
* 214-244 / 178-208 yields 0.02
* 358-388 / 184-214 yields 0.02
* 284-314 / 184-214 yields -0.04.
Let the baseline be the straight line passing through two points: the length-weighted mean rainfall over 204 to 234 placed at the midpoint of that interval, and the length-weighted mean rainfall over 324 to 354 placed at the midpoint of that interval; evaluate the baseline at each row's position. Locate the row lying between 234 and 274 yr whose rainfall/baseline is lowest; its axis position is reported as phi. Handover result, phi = 261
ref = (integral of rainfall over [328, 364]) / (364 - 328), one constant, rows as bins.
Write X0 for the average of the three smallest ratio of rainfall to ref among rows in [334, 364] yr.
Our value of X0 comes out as 0.98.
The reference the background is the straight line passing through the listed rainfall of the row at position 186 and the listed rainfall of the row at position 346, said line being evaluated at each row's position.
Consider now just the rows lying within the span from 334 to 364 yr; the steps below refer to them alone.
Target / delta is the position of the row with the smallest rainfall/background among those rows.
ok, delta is 341 yr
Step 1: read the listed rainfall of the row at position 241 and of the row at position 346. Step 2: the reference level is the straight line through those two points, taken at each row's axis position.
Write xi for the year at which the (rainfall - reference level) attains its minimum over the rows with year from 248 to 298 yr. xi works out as 281 yr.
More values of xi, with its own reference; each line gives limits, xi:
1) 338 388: 366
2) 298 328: 316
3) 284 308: 306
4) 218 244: 221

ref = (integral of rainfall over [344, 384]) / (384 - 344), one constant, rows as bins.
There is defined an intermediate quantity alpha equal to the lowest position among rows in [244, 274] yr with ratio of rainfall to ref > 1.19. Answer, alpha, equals 246 yr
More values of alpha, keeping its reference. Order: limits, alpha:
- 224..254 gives 231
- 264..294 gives 266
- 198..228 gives 201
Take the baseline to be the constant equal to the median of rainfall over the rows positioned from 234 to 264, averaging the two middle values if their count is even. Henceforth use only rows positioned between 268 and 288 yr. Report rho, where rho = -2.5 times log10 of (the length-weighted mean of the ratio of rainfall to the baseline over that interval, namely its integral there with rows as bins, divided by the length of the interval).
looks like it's 0.04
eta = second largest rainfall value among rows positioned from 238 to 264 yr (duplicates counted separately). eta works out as 24.14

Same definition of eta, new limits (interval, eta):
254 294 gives 23.84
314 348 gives 20.37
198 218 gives 24.18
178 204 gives 23.97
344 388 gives 19.56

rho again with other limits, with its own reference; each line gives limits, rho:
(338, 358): 0.23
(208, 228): 0.12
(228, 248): -0.02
